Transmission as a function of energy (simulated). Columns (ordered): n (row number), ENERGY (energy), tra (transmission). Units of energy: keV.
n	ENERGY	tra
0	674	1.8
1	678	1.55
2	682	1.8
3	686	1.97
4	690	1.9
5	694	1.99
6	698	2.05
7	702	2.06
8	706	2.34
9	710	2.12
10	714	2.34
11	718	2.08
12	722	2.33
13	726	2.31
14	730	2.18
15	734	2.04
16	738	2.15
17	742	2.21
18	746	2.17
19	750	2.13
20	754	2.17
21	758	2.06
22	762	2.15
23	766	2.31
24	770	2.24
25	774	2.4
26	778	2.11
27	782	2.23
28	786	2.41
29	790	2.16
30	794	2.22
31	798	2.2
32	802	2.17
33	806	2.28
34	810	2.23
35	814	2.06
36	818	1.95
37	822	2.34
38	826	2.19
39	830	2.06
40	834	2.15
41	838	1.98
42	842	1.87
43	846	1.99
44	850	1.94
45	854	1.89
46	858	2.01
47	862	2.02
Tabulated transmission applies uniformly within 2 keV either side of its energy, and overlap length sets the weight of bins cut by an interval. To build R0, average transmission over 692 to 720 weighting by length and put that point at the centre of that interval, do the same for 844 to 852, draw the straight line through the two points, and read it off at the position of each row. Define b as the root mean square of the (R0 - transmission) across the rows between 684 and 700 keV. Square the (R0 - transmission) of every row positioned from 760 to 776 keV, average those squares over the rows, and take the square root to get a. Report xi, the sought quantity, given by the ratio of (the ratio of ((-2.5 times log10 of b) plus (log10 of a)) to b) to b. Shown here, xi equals 33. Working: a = 0.23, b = 0.189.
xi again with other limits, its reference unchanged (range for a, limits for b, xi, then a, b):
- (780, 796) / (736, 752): 362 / 0.23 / 0.077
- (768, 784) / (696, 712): 114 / 0.22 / 0.120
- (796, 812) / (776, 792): 21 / 0.21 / 0.217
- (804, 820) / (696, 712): 108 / 0.17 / 0.120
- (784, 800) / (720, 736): 62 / 0.23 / 0.151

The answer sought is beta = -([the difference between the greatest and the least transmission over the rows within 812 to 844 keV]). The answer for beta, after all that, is -0.47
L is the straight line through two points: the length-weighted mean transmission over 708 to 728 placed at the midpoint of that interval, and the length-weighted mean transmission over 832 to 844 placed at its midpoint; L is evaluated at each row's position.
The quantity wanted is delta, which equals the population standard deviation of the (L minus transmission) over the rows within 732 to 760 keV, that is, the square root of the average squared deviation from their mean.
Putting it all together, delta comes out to 0.060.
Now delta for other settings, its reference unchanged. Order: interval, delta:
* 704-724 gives 0.116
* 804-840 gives 0.120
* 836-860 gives 0.055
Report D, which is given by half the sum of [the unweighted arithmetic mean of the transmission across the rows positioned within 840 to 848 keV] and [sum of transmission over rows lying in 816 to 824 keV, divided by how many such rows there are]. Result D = 2.04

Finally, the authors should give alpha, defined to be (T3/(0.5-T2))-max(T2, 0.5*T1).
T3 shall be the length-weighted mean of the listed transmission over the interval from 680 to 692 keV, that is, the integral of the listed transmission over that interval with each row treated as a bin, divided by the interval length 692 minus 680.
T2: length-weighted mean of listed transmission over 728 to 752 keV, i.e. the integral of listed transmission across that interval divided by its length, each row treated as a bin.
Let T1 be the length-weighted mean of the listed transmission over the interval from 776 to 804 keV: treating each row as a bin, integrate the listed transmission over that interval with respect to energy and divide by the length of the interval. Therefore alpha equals -3.29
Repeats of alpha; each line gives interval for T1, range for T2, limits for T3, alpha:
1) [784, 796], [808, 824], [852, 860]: -3.33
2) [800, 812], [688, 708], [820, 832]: -3.47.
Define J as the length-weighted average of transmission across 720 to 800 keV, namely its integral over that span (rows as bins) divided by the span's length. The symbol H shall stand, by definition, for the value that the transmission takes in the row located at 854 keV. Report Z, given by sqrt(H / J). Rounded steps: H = 1.89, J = 2.21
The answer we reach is 0.92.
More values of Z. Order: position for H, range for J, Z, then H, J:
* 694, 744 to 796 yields 0.95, 1.99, 2.21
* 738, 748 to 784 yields 0.99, 2.15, 2.20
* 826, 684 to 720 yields 1.02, 2.19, 2.09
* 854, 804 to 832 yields 0.94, 1.89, 2.16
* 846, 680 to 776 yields 0.96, 1.99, 2.15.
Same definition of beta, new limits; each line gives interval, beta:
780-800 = -0.25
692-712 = -0.35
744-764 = -0.11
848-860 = -0.12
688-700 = -0.15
